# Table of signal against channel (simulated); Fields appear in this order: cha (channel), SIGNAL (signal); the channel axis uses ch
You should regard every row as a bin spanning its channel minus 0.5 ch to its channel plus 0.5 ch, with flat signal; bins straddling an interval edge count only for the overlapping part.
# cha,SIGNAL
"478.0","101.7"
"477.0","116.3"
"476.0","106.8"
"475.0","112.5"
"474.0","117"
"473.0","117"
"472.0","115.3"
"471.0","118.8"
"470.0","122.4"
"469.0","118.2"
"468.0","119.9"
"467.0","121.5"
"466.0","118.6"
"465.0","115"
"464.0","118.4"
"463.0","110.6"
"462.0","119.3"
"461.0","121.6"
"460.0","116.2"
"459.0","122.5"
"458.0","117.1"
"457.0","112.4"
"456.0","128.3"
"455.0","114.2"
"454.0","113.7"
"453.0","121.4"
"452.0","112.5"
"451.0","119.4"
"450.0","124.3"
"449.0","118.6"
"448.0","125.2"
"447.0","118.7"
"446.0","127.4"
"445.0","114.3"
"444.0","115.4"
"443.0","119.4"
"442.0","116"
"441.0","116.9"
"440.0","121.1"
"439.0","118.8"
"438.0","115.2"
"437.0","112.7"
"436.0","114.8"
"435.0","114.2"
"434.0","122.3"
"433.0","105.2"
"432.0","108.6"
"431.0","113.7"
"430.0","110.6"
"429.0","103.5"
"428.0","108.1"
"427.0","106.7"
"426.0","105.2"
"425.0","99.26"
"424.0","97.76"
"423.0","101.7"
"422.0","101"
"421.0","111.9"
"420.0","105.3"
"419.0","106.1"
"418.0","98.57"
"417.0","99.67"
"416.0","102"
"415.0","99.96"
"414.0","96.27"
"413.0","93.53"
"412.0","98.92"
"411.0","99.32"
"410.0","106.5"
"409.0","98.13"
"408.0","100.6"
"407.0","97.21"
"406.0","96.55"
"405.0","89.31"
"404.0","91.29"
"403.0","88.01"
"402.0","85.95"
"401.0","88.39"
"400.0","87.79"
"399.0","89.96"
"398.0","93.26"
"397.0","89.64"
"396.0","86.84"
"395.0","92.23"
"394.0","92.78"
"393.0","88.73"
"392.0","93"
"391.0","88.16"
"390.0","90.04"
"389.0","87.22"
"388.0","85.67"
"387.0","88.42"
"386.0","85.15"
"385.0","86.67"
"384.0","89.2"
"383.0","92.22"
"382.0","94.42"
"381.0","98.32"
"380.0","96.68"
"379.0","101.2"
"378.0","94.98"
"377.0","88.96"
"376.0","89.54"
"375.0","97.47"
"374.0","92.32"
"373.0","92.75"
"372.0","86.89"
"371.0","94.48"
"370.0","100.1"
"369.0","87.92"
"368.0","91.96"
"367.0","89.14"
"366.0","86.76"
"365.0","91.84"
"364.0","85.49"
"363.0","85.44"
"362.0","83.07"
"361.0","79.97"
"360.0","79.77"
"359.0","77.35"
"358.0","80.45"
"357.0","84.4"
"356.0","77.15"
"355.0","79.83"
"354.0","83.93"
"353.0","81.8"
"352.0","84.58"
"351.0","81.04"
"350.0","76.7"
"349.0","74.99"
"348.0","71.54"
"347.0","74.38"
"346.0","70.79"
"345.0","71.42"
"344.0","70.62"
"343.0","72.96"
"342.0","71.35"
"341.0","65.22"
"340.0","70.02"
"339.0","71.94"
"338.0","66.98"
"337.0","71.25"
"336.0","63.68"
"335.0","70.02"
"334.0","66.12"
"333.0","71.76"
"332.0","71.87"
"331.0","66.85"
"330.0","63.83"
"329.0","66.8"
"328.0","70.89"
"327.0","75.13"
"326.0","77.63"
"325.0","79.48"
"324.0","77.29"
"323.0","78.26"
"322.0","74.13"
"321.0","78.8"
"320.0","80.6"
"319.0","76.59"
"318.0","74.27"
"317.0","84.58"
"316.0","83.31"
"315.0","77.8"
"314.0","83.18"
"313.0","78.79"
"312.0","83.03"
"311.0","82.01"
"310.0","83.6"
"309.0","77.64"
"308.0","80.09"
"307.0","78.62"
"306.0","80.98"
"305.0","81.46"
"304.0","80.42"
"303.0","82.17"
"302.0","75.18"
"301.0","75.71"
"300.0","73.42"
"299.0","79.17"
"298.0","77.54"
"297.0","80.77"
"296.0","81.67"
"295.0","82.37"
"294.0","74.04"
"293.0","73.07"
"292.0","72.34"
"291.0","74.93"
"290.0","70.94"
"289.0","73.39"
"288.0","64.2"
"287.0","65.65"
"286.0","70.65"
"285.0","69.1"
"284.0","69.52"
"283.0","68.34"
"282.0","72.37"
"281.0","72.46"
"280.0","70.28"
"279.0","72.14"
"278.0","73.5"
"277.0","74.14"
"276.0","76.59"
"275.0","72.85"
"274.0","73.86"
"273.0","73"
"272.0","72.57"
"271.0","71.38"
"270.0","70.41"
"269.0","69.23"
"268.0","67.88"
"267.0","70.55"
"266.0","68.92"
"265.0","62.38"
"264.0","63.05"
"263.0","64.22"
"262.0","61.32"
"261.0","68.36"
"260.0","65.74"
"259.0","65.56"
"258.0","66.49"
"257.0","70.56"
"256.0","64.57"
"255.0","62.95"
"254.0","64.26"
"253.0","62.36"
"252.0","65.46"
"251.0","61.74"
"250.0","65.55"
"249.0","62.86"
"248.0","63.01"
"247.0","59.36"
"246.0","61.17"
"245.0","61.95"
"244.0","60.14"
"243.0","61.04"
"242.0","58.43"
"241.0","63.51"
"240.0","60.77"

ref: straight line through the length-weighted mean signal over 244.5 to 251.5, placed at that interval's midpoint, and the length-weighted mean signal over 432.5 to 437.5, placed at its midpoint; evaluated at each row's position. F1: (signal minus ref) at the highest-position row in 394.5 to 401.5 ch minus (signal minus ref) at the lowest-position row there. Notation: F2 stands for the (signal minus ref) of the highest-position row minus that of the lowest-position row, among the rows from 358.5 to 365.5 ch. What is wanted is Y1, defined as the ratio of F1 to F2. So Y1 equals -0.43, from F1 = -5.5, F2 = 13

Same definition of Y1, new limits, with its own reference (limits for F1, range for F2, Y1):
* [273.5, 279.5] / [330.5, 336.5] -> 0.68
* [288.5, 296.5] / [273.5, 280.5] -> -1.21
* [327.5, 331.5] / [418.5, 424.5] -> 0.50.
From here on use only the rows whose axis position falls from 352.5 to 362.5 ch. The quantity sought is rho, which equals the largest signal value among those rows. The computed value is 84.4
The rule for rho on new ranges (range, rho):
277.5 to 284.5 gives 73.5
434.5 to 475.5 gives 128.3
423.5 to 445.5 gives 122.3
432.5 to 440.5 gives 122.3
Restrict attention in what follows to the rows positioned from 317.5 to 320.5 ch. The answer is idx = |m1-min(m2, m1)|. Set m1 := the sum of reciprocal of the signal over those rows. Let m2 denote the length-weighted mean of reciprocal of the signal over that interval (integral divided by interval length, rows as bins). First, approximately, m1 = 0.039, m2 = 0.0130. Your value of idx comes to 0.026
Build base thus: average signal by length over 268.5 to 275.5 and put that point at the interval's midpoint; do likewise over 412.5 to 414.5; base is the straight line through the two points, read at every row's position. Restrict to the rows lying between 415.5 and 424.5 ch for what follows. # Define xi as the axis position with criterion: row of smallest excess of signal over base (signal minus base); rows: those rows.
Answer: 424.0 ch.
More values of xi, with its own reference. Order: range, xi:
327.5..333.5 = 330.0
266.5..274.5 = 268.0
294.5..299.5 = 298.0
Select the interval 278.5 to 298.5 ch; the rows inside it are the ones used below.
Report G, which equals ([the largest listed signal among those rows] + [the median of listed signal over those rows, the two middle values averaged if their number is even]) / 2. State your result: 77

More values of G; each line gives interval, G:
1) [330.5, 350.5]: 74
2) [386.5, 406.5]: 93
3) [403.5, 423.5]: 106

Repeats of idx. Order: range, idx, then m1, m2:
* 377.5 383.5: 0.052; 0.062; 0.0104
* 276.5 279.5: 0.027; 0.041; 0.0137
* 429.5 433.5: 0.027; 0.037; 0.0091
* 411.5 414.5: 0.021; 0.031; 0.0104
